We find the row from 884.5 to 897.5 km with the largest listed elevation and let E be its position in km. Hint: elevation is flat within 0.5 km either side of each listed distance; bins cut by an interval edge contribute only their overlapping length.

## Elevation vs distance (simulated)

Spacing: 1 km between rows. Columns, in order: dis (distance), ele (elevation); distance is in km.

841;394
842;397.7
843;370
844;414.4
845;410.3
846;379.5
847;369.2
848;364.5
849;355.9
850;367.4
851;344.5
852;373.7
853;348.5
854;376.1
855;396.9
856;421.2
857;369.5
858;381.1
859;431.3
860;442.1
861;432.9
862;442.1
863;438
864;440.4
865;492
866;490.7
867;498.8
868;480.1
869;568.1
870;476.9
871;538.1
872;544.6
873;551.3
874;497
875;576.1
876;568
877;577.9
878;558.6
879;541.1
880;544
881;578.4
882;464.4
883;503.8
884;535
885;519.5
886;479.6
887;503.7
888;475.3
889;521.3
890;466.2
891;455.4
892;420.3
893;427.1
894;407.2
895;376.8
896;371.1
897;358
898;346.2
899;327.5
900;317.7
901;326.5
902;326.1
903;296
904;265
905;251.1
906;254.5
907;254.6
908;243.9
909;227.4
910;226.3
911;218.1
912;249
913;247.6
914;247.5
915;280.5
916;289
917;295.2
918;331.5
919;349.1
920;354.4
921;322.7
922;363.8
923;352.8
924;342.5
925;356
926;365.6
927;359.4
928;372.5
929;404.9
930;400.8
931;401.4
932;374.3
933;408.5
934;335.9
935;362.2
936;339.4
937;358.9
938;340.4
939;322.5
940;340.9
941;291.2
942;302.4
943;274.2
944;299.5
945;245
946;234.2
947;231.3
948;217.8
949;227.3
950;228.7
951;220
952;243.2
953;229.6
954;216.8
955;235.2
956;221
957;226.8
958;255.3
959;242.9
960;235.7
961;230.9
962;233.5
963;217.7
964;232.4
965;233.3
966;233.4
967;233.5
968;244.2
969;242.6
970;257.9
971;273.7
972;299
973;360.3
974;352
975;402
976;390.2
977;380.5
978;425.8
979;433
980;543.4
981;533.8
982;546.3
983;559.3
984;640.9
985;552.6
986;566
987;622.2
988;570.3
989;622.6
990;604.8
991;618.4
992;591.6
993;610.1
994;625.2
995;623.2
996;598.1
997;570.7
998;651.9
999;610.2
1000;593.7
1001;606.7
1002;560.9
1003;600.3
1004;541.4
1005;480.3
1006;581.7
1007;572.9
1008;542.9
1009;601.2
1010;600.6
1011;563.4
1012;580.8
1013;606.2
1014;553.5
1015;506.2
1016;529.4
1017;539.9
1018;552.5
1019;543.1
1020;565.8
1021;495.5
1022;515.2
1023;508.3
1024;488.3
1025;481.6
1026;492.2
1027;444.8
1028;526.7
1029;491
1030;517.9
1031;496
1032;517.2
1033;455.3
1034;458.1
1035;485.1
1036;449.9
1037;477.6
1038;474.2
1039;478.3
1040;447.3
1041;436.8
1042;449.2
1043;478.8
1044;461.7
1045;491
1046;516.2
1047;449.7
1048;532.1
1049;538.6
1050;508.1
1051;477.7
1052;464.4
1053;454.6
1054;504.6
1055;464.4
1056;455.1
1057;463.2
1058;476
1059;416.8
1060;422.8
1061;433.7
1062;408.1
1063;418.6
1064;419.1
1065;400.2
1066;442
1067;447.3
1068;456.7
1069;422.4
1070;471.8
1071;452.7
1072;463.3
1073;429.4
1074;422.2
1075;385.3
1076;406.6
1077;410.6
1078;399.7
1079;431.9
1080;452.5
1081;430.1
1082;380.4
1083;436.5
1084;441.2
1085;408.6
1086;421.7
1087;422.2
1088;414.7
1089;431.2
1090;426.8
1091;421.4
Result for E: 889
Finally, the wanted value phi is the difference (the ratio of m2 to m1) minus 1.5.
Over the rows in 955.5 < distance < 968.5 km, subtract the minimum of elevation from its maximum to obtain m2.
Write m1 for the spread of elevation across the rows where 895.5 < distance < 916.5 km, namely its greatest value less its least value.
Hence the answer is -1.3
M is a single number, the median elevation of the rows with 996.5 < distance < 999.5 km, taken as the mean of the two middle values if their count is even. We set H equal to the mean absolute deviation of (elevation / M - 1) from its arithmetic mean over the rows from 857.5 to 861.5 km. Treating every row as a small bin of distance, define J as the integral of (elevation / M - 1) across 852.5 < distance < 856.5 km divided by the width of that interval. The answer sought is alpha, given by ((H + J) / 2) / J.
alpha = 0.455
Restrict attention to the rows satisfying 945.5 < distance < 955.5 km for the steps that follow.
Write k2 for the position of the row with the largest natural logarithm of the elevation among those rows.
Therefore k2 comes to 952 km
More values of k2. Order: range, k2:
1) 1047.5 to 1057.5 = 1049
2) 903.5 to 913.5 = 904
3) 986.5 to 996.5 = 994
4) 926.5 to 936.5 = 933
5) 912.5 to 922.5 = 922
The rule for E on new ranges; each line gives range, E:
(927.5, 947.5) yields 933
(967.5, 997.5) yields 984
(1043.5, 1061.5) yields 1049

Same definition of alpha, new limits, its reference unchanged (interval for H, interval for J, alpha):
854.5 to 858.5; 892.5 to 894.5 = 0.456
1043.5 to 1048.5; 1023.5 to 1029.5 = 0.388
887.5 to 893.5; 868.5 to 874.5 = 0.335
